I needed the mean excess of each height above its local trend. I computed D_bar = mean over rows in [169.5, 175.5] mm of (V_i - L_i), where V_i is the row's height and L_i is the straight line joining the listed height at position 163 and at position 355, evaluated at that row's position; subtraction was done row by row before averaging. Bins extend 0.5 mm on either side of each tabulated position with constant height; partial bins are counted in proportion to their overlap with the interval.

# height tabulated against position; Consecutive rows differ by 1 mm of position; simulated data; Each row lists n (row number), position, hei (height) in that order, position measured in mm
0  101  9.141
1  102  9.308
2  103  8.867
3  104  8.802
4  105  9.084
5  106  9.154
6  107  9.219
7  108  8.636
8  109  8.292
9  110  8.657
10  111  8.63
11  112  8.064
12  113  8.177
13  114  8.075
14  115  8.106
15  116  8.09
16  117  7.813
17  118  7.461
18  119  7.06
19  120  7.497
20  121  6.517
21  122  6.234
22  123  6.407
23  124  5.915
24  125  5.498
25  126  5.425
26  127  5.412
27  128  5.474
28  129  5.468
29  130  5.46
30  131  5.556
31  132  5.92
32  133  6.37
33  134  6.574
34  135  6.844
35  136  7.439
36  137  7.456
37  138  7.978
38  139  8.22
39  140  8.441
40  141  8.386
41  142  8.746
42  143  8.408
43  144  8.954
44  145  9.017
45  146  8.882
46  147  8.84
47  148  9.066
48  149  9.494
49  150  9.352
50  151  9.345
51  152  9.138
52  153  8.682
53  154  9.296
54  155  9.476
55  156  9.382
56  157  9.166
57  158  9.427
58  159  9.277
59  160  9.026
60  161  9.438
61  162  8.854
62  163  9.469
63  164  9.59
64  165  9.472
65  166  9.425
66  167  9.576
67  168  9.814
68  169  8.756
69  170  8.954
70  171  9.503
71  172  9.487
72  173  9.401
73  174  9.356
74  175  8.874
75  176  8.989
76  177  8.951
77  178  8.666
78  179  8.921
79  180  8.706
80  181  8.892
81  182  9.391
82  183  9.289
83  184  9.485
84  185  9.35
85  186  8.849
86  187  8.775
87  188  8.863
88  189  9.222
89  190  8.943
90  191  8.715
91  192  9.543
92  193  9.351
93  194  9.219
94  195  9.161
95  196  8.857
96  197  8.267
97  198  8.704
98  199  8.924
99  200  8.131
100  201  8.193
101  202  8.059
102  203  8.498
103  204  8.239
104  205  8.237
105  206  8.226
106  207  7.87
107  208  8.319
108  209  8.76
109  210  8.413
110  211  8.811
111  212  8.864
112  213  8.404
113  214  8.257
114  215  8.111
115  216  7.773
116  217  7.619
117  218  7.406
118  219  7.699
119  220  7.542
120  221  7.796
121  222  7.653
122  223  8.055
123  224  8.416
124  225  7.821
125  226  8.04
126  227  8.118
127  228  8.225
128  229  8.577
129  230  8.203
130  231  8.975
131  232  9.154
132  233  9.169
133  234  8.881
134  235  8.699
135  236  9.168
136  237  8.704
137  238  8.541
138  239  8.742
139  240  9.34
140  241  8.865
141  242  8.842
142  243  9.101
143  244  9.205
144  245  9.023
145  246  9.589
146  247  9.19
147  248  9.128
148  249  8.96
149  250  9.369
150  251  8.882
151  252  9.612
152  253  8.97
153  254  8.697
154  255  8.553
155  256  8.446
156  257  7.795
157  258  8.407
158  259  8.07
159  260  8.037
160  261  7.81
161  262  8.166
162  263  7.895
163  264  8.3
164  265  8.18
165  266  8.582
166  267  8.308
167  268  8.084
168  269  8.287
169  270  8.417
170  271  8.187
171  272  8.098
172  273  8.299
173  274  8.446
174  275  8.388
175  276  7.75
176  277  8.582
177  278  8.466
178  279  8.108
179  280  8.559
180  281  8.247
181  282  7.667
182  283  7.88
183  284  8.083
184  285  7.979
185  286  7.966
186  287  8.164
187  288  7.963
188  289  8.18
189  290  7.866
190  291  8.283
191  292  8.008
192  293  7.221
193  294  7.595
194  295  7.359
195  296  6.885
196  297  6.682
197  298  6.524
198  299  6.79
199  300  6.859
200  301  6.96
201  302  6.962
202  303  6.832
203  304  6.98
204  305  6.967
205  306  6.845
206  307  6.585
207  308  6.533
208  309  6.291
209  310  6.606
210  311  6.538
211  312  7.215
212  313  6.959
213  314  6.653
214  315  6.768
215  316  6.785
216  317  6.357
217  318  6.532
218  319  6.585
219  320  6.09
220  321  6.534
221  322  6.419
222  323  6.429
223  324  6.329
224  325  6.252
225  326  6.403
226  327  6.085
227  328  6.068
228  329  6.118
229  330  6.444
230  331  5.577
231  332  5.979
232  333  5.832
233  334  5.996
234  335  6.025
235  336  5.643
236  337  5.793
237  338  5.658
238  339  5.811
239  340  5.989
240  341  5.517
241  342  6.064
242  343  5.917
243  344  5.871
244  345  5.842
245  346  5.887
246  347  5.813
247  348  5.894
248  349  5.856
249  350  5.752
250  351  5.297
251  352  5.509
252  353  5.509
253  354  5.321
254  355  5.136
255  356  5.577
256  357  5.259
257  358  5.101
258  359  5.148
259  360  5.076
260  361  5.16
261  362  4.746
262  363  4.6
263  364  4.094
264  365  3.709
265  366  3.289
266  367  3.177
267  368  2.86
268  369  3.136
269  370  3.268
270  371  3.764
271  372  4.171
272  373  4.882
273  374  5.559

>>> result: 0.0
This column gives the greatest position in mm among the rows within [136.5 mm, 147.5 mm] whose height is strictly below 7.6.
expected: 137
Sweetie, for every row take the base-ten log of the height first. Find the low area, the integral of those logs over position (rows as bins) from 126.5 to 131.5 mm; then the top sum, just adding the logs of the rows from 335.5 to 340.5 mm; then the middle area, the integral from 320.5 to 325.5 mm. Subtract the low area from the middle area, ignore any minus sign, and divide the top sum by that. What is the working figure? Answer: 11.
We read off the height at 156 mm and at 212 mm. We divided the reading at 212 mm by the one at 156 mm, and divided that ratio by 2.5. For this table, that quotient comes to 0.38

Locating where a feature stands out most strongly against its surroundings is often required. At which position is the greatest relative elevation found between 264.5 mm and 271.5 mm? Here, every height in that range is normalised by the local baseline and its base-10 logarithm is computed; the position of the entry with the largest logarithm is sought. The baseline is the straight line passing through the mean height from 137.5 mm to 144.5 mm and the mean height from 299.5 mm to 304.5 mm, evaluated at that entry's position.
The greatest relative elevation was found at 266 mm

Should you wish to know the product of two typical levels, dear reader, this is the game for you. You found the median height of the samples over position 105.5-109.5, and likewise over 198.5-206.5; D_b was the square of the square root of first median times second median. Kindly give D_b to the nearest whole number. 73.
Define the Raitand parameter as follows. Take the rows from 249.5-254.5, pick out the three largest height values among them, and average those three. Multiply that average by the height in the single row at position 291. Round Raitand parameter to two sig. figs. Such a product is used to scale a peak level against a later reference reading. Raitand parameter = 77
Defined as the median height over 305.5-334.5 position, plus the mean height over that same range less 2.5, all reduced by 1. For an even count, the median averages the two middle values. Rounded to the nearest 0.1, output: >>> 9.3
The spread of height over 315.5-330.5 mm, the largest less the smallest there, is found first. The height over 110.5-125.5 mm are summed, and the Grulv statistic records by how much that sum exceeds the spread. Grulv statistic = 109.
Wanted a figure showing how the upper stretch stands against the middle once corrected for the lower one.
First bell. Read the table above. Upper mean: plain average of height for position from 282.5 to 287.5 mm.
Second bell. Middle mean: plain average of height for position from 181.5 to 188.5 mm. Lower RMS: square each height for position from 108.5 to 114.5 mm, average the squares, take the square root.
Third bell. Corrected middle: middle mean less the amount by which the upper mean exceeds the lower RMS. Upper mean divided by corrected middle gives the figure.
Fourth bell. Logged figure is 0.85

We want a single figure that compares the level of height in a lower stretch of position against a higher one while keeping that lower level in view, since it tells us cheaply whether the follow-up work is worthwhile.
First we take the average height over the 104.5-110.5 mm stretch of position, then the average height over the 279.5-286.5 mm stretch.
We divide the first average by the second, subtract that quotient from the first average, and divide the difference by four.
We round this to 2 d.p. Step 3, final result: 1.94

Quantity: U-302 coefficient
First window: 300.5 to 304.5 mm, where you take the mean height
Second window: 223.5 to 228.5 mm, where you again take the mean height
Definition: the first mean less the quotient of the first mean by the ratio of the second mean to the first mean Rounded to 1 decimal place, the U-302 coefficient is 1.0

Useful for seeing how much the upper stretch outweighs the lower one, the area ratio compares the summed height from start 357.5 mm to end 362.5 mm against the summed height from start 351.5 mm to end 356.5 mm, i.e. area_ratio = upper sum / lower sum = 0.93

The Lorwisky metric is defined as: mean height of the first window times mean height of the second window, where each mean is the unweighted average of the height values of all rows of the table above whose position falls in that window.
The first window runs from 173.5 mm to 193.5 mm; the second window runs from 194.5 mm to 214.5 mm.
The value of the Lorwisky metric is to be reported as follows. 77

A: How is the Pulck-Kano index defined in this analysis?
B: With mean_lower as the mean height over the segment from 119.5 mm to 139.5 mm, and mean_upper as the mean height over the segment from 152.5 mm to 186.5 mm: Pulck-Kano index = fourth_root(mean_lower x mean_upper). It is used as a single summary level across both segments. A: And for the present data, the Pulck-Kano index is 2.77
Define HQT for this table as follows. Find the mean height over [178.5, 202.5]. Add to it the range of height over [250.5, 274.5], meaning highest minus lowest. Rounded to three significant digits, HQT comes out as 10.7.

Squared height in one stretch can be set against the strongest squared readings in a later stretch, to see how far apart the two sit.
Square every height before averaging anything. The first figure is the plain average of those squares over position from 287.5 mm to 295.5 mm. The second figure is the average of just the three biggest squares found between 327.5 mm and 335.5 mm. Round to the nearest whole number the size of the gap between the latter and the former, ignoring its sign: 23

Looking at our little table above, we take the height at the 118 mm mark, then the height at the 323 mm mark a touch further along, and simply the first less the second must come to 1.0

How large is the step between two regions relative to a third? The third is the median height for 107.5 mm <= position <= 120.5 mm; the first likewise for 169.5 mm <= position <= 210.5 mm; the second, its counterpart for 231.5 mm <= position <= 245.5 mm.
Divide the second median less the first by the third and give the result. 0.0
